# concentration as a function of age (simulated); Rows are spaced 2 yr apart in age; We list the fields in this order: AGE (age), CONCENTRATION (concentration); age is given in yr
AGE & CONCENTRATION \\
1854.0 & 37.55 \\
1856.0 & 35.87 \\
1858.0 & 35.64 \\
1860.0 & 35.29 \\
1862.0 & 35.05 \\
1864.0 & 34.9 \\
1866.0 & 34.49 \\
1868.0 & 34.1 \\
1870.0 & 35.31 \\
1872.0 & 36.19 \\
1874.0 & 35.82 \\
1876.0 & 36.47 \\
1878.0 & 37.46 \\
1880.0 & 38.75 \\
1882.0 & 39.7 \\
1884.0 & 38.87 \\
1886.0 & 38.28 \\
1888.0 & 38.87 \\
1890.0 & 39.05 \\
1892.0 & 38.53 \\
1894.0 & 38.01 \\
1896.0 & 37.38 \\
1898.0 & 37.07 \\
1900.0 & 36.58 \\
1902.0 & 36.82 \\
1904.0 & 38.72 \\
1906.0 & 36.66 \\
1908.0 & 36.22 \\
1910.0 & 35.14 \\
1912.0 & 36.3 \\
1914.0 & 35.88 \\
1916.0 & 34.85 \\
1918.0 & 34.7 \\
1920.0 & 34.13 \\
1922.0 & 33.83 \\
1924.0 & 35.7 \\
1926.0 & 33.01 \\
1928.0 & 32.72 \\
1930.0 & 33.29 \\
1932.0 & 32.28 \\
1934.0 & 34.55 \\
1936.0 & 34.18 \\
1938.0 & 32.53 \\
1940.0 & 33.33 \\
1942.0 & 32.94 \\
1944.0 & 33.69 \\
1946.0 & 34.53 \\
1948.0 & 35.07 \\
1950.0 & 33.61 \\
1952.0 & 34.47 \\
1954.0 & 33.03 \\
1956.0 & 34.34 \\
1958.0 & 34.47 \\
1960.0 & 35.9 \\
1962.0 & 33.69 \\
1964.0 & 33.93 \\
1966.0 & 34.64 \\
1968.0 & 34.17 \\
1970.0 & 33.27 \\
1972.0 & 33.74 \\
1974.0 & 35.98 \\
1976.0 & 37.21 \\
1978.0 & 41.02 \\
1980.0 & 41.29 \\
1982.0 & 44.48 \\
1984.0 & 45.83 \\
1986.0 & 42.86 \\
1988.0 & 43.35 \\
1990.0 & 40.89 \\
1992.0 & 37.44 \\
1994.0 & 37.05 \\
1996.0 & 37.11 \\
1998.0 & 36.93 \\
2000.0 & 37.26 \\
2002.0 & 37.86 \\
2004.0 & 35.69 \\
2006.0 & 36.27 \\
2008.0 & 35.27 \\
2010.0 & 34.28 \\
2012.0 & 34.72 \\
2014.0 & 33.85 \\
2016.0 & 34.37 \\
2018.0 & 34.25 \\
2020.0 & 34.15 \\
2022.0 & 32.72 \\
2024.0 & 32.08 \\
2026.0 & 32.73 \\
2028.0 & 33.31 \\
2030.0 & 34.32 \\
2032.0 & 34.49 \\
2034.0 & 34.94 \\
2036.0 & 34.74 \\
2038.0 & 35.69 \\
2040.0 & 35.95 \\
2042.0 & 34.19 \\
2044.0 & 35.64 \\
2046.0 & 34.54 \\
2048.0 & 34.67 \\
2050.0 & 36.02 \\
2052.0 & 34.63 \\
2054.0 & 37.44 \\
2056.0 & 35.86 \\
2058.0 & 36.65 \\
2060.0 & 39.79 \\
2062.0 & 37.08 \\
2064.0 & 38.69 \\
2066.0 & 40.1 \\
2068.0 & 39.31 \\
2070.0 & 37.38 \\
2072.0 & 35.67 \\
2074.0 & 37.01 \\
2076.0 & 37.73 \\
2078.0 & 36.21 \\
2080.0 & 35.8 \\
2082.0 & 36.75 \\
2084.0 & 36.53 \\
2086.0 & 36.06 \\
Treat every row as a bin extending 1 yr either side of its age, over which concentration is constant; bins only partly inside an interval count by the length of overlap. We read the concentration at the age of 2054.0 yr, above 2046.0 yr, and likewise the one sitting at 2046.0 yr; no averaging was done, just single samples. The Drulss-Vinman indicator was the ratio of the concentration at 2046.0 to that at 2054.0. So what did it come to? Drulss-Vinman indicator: 0.92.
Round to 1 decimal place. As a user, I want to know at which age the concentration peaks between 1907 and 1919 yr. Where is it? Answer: 1912.0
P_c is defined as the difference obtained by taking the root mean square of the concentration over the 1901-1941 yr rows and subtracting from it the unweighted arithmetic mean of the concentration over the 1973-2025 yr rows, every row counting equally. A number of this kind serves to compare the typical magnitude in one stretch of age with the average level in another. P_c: -2.7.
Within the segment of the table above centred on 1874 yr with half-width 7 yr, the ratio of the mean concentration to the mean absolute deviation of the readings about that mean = 34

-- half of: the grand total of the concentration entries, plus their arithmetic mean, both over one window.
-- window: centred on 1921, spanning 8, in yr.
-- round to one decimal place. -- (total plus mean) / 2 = 86.5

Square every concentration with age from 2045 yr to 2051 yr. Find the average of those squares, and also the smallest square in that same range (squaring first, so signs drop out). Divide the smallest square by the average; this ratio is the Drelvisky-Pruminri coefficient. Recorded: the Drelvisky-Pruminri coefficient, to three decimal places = 0.969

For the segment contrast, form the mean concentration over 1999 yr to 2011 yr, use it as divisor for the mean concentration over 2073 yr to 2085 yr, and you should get 1.02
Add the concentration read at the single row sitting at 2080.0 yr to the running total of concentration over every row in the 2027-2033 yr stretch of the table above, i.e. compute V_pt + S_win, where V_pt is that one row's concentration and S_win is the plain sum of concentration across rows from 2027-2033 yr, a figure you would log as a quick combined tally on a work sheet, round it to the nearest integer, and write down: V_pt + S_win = 138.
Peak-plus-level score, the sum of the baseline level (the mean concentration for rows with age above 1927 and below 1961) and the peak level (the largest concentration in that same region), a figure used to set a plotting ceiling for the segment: 70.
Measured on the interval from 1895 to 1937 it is 74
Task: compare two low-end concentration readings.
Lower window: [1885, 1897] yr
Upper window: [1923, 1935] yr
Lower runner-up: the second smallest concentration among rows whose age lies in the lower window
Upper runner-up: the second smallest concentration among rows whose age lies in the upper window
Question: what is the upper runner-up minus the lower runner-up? -5.3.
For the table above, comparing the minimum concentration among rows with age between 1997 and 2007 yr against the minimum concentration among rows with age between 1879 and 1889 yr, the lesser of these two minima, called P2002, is 35.7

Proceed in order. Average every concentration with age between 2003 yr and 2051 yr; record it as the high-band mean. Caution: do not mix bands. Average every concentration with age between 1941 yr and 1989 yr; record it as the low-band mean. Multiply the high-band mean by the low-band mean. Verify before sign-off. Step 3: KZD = 1263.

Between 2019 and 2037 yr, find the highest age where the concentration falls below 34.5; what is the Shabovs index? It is 2032.0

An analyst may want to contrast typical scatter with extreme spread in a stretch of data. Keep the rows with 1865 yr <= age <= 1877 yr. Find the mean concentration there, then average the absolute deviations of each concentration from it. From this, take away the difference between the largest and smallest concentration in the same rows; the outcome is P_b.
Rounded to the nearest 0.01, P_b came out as -1.61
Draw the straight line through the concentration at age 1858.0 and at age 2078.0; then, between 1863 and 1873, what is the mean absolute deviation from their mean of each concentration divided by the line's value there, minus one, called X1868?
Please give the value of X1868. 0.0167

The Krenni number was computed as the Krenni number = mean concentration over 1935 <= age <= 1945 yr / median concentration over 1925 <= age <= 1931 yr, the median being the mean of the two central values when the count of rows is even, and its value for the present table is 1.010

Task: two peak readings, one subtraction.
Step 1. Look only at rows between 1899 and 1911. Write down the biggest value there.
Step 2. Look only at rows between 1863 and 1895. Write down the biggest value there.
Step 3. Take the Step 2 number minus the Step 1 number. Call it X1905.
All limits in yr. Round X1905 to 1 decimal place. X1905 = 1.0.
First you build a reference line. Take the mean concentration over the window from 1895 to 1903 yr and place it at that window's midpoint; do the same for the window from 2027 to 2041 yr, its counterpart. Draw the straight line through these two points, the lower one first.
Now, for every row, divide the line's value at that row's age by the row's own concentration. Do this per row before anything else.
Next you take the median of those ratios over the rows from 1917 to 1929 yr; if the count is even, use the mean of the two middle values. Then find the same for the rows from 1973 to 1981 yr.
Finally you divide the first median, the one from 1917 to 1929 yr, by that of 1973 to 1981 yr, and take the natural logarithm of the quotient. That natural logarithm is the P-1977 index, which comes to 0.16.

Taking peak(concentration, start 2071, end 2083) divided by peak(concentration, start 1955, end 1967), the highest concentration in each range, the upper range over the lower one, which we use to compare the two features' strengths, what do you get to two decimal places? 1.05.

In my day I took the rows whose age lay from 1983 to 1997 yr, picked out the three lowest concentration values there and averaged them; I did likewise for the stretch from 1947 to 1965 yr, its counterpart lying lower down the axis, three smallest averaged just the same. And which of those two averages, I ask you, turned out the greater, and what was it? 37.2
